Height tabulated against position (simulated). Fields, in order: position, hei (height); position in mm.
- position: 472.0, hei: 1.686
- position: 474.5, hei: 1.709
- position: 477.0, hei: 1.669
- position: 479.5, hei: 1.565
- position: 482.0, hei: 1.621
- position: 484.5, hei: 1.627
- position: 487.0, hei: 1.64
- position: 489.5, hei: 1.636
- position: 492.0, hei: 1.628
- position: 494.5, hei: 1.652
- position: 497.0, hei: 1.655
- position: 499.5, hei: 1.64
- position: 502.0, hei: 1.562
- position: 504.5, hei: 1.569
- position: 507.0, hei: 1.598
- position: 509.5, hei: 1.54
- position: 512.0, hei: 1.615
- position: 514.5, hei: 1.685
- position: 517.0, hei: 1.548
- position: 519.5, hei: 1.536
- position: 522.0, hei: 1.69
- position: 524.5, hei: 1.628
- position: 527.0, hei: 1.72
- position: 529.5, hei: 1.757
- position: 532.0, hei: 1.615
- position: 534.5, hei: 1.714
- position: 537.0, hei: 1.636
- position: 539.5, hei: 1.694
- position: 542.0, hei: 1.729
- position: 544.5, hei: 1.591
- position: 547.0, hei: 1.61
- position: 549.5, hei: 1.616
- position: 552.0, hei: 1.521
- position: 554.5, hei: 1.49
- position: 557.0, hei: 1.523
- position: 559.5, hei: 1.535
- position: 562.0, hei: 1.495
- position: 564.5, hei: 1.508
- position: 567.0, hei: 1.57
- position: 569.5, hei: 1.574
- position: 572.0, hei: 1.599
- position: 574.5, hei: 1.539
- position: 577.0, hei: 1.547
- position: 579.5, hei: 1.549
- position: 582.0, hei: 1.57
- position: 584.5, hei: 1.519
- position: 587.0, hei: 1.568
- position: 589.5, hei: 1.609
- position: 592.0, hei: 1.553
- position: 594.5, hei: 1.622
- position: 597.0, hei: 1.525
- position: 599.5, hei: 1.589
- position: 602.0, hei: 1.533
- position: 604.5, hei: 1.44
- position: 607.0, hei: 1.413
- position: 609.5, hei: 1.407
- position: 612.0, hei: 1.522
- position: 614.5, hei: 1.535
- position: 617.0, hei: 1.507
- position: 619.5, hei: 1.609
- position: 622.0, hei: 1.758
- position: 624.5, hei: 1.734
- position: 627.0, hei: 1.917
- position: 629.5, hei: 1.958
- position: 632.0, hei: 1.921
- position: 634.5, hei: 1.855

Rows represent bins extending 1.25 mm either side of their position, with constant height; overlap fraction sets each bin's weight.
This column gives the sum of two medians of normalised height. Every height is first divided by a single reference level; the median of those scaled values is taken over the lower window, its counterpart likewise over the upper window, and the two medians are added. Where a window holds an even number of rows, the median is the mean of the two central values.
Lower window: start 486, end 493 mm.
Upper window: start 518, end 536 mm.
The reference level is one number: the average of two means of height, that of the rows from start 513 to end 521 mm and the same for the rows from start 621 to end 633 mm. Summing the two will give 1.93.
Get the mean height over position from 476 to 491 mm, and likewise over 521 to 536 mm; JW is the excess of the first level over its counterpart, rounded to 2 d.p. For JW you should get -0.06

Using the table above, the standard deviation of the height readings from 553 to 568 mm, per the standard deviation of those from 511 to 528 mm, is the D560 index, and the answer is 0.4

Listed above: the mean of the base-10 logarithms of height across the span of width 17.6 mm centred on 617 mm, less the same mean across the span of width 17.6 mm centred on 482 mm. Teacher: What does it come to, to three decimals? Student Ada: -0.016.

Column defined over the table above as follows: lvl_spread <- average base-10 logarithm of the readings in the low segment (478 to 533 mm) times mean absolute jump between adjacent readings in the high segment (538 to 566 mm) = 0.0089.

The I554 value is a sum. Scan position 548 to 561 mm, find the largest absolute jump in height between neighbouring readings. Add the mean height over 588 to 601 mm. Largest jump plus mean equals 1.67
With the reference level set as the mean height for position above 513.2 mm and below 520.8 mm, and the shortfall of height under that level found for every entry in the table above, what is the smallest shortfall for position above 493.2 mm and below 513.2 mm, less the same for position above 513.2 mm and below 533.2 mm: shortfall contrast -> 0.10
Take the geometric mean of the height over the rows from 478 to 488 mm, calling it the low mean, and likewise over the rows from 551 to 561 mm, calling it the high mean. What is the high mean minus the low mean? -0.10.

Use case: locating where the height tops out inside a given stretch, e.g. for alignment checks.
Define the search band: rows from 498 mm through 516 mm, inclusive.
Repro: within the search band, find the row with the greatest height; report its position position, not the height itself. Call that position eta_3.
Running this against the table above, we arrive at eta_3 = 514.5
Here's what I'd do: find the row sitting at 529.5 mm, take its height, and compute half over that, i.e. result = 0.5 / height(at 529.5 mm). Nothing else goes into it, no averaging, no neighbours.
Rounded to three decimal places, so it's 0.285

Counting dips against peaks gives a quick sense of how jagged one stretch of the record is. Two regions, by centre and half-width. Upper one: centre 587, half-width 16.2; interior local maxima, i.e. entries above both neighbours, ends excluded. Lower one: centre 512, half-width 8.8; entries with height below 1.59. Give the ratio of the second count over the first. 1.00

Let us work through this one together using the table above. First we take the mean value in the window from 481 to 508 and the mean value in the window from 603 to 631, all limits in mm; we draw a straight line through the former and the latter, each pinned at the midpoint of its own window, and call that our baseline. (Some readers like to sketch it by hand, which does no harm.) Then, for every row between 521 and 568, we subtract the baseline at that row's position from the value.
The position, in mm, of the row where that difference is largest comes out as 529.5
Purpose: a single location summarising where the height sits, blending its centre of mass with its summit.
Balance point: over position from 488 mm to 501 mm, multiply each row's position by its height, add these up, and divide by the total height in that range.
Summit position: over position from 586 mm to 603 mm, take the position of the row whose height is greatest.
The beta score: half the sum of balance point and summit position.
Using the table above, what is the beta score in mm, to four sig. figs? 544.5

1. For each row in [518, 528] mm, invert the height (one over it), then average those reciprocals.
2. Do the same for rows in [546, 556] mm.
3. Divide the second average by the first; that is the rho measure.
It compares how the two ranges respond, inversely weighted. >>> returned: 1.05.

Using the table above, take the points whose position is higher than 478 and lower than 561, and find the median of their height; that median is 1.62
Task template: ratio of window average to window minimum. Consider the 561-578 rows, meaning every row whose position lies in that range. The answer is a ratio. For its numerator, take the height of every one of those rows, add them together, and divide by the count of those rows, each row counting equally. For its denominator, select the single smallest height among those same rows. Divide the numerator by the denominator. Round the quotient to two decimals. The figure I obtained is 1.04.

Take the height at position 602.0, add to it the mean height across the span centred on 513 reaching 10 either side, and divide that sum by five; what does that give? 0.626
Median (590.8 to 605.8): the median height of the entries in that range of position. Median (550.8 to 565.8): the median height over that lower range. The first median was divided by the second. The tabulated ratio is 1.02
